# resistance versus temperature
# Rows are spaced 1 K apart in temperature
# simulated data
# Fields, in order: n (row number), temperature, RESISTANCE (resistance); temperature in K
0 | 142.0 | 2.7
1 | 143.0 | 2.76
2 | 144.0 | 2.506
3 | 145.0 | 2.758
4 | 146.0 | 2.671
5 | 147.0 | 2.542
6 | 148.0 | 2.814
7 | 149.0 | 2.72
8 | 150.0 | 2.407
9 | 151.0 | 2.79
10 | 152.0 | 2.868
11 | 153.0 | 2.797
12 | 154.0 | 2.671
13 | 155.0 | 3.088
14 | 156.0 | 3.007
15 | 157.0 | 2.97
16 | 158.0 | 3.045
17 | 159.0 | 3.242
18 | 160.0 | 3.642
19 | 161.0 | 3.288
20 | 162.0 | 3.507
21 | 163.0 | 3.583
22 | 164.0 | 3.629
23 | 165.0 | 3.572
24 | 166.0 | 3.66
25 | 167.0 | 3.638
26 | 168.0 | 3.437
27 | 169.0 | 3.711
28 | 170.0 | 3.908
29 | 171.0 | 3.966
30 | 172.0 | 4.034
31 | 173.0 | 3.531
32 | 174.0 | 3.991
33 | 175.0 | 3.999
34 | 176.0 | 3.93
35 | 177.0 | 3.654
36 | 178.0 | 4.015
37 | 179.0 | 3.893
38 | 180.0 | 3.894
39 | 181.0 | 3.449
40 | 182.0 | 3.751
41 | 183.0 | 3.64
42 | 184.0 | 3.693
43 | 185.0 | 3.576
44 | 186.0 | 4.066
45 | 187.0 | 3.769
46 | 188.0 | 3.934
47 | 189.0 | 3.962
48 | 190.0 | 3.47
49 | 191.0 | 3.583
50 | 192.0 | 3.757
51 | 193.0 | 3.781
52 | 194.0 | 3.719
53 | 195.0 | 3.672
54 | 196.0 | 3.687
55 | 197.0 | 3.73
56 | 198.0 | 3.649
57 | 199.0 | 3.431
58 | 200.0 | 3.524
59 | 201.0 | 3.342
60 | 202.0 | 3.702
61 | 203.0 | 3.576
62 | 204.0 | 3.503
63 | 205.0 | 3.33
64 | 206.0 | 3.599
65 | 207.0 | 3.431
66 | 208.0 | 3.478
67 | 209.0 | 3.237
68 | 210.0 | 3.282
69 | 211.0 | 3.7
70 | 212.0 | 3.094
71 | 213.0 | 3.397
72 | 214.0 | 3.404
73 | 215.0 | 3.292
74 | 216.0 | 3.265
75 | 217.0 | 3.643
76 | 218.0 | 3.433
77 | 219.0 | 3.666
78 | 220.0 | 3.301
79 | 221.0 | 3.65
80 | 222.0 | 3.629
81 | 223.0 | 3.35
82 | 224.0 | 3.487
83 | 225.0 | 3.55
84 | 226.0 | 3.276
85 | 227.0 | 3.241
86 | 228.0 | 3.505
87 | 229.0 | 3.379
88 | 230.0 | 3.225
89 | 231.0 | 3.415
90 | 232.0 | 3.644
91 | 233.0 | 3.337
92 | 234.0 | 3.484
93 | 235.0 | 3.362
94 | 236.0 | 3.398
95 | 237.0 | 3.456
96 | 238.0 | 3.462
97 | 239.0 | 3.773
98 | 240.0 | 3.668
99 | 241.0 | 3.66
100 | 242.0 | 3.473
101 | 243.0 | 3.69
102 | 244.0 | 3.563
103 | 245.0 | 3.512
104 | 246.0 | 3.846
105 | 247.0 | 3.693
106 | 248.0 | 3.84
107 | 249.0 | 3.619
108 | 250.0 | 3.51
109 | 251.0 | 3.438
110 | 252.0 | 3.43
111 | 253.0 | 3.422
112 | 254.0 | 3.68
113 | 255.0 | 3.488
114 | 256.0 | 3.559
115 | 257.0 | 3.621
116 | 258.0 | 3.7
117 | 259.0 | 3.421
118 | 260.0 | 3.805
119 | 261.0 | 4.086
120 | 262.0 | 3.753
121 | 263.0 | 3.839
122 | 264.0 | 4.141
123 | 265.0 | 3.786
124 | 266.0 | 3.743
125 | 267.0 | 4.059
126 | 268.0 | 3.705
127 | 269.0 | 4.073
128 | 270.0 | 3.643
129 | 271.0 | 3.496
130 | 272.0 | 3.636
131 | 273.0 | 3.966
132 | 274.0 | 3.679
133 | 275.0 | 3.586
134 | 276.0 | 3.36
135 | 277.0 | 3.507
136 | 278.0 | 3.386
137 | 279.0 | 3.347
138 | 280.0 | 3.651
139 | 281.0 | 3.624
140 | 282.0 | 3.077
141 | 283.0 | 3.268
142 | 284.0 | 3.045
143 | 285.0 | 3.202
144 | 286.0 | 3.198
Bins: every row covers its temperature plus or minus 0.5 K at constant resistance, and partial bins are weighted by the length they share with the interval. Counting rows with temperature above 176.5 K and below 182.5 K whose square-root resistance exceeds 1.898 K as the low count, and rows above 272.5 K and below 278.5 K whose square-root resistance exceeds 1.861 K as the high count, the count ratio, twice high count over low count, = 1.6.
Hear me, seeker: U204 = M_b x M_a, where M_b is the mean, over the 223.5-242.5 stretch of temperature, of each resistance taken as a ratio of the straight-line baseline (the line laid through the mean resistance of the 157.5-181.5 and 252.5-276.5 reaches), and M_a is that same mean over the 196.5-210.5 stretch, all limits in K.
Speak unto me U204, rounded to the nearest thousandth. 0.883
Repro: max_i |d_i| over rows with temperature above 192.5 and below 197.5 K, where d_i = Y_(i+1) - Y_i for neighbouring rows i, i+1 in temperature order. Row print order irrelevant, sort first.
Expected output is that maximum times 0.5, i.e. 0.031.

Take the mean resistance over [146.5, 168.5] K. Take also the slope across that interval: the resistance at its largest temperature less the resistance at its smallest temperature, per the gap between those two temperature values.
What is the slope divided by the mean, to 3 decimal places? 0.014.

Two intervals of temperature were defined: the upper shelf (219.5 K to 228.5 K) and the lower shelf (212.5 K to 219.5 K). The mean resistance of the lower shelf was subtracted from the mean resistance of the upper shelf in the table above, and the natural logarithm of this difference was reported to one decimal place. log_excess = -7.9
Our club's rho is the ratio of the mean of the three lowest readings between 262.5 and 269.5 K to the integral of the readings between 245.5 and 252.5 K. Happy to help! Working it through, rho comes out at 0.148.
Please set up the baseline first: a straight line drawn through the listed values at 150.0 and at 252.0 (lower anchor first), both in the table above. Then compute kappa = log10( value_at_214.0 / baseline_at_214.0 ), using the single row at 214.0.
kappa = 0.05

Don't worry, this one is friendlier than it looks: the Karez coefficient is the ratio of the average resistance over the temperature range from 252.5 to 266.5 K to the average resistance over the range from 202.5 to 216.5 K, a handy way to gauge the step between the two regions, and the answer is 1.09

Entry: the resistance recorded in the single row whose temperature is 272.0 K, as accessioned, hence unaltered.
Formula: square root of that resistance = 1.91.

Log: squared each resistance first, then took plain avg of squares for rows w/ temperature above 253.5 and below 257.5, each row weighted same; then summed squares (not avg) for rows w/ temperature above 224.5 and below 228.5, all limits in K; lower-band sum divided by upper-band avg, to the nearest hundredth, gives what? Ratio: 3.58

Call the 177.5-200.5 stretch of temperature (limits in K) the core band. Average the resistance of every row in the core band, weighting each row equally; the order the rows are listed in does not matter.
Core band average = 3.72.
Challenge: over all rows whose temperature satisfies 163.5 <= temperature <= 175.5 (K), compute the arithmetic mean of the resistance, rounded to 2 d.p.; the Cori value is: 3.76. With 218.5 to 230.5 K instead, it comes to 3.44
